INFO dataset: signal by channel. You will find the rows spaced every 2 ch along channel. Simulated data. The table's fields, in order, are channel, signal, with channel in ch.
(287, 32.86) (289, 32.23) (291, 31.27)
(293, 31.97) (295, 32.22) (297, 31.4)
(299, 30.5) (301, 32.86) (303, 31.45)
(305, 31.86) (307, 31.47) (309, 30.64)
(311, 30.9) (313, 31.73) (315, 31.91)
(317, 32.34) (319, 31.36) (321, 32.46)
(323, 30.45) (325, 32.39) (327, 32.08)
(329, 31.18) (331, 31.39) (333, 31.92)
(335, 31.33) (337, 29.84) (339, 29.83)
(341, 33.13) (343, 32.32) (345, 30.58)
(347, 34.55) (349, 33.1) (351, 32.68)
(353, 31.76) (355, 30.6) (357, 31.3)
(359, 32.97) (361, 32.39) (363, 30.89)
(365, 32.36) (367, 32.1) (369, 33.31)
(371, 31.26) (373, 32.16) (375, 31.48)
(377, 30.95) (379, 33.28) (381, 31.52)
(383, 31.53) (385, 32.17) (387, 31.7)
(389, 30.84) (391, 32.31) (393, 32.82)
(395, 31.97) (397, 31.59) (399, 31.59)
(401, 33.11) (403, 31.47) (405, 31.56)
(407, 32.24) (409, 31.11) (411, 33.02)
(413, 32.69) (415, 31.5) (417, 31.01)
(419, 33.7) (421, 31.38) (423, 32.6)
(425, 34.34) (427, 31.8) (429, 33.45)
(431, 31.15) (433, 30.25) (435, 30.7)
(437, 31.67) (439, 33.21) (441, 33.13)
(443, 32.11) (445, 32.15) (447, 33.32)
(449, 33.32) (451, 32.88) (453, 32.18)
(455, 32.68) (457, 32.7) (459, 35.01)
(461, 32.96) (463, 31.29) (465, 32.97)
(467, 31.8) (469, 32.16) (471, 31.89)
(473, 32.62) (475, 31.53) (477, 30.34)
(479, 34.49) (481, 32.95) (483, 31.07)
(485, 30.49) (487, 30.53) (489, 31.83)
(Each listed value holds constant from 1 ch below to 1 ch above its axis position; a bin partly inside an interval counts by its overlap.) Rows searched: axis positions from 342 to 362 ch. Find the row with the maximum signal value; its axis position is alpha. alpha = 347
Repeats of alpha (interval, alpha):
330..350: 347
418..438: 425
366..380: 369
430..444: 439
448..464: 459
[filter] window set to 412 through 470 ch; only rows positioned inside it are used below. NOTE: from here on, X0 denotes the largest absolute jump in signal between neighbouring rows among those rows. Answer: 2.69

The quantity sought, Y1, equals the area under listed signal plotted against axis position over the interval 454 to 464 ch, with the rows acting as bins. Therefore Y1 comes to 329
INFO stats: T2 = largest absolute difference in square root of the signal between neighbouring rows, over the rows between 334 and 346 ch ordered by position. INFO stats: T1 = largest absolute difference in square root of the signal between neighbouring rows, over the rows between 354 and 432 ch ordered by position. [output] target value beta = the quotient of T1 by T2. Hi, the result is 0.8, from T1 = 0.237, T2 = 0.29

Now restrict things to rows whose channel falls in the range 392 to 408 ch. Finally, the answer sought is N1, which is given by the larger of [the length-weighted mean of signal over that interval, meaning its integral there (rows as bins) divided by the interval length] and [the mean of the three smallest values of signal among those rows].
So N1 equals 32.0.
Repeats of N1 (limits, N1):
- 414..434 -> 32.1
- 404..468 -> 32.4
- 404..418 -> 31.9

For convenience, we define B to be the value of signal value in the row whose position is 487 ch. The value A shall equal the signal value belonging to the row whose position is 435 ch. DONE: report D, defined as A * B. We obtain 937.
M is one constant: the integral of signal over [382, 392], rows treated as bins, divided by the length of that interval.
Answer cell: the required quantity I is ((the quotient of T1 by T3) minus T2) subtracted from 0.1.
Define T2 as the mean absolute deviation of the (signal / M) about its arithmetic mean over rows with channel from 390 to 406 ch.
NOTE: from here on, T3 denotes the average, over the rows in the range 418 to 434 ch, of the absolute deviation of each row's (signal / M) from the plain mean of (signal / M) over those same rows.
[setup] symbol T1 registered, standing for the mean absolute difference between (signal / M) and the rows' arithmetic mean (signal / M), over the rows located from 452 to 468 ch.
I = -0.5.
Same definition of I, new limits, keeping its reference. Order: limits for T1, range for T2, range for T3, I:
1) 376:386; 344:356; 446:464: -0.9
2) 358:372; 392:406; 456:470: -0.7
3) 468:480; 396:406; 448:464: -1.3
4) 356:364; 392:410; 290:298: -2.0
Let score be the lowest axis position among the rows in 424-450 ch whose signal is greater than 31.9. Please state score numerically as 425 ch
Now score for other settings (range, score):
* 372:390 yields 373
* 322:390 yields 325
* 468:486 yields 469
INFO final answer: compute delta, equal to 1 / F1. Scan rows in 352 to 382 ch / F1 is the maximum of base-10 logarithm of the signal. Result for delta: 0.657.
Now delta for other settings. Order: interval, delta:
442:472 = 0.648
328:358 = 0.650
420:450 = 0.651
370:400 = 0.657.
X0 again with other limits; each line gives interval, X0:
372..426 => 2.69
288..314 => 2.36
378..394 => 1.76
